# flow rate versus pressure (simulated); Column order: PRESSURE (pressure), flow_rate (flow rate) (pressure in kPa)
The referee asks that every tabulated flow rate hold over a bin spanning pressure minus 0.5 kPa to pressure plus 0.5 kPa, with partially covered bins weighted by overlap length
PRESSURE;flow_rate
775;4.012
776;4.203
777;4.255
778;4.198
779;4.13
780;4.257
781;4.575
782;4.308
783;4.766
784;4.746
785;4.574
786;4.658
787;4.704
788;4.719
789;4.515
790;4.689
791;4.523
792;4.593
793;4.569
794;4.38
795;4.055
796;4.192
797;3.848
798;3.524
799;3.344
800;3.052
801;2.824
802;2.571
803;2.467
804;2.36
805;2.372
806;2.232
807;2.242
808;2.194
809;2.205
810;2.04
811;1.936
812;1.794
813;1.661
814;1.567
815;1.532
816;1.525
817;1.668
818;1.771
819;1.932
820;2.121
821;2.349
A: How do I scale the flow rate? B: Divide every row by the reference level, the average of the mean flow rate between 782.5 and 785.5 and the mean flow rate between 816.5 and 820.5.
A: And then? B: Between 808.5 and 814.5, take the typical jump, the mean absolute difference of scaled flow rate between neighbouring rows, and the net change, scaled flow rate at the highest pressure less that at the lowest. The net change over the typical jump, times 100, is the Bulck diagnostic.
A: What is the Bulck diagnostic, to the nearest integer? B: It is -500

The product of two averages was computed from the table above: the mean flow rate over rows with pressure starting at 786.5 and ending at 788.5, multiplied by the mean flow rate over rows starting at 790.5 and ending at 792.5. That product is 21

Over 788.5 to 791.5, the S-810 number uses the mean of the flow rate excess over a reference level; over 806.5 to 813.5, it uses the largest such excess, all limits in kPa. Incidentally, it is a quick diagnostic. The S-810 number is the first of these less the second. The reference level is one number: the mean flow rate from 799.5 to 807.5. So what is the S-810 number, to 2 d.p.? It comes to 2.33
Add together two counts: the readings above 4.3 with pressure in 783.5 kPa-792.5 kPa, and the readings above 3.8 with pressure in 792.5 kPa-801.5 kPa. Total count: 14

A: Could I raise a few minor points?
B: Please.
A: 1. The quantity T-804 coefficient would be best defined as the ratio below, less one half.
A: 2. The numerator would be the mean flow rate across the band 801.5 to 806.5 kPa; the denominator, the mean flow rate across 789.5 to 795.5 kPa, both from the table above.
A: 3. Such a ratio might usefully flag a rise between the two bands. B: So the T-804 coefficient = 0.0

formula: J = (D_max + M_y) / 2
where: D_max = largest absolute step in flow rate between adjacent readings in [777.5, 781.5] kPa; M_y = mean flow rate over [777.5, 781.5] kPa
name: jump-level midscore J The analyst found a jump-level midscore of 2.3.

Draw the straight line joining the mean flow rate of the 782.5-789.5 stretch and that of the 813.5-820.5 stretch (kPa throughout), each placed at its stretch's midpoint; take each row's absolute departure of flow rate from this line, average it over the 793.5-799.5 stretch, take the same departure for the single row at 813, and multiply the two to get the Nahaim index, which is 0.11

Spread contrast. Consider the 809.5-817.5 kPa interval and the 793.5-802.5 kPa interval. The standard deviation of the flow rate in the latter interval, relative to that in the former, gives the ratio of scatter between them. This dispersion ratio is 3.3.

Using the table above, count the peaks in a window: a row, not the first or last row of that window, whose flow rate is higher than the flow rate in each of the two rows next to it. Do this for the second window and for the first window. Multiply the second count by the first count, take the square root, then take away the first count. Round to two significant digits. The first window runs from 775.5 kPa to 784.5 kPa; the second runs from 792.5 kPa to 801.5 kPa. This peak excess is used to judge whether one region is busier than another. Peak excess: -1.3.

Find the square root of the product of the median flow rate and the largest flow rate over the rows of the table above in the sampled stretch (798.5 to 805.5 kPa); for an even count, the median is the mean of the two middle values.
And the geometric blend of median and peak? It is 2.9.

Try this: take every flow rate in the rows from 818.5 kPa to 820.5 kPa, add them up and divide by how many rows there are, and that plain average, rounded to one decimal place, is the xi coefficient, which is 2.0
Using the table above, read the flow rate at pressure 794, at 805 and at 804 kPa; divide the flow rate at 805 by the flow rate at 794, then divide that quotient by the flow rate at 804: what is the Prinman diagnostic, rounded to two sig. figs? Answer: 0.23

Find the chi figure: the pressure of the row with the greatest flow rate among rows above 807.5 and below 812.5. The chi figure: 809 kPa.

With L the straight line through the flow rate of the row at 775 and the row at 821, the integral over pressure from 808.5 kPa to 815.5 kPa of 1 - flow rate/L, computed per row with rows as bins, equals 2.3 kPa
